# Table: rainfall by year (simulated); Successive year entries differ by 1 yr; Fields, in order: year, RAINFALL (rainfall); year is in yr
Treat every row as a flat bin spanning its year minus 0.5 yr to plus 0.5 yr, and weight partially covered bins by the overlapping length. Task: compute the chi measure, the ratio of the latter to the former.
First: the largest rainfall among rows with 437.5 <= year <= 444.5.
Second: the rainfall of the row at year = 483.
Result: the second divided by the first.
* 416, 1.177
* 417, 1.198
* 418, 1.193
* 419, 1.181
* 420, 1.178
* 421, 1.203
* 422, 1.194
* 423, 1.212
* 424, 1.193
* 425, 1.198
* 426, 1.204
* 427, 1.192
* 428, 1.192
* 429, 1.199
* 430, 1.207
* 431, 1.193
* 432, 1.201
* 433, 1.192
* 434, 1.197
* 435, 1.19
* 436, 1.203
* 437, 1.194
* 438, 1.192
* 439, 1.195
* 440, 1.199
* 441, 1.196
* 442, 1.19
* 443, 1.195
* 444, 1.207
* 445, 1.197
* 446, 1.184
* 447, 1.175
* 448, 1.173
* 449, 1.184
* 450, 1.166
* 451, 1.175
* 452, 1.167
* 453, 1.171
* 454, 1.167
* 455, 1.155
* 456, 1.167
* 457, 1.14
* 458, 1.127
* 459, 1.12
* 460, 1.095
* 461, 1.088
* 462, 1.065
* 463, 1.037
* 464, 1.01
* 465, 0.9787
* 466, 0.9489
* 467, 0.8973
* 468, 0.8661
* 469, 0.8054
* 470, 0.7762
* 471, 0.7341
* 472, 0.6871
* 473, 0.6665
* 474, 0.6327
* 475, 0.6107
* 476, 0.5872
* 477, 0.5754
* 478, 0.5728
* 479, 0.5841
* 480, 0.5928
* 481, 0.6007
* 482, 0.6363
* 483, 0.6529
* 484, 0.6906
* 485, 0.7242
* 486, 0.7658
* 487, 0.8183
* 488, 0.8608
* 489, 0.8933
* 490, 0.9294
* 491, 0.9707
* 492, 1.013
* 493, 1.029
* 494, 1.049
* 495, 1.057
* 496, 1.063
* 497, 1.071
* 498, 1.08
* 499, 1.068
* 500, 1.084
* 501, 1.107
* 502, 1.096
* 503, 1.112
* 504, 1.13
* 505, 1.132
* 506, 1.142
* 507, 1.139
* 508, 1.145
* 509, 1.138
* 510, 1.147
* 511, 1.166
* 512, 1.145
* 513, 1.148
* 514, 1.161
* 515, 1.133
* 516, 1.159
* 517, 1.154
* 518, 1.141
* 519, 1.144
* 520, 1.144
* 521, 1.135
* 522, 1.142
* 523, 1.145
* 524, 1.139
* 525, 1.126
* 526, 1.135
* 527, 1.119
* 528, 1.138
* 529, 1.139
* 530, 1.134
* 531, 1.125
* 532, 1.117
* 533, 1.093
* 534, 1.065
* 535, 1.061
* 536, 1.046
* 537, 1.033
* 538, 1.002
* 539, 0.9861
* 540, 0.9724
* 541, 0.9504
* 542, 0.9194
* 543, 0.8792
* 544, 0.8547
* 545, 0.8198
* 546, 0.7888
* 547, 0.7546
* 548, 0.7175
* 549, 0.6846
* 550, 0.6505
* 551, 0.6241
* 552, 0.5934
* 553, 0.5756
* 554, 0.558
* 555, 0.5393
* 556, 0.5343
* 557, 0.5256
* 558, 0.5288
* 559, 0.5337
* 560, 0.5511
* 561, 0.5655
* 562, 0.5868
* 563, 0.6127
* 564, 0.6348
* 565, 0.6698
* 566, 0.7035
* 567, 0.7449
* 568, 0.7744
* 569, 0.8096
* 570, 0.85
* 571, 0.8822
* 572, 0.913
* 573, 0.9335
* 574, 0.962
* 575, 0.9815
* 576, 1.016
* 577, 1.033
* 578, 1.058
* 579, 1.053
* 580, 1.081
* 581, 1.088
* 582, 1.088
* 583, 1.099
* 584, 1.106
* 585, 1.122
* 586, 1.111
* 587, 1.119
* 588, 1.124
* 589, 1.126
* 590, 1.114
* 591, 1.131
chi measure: 0.5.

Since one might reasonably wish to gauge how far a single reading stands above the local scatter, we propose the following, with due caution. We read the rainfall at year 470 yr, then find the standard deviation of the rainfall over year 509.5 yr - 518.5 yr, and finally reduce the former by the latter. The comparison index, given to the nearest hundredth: 0.77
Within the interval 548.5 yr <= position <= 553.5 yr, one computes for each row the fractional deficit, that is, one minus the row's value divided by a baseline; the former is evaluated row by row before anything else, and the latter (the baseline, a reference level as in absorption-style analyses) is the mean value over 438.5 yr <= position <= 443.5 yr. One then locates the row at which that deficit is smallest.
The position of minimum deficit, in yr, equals 549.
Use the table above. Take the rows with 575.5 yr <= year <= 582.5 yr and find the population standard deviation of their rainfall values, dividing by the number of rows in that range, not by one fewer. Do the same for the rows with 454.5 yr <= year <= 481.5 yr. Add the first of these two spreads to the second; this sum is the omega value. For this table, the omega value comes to 0.24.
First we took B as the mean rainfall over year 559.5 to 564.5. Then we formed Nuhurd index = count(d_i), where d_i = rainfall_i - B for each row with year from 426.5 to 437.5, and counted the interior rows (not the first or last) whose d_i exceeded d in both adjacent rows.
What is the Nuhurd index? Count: 4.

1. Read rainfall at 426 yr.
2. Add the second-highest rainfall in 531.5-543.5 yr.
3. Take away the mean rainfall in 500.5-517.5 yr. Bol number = 1.2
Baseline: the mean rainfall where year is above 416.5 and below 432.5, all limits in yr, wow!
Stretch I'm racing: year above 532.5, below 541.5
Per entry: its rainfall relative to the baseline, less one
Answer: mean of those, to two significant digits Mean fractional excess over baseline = -0.14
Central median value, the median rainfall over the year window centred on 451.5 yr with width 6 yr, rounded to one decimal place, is 1.2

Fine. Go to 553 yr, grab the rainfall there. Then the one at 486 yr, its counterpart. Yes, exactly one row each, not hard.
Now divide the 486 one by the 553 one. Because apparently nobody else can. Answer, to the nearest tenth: 1.3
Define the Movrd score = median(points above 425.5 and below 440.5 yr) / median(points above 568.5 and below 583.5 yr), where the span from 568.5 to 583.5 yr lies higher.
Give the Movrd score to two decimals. 1.18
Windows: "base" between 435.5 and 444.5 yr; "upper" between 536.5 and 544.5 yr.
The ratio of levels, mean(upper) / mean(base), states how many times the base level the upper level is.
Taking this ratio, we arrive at 0.79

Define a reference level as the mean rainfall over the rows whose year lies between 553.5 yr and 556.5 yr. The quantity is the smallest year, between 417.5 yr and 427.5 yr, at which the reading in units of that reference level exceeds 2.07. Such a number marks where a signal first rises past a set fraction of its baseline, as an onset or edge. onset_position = 418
